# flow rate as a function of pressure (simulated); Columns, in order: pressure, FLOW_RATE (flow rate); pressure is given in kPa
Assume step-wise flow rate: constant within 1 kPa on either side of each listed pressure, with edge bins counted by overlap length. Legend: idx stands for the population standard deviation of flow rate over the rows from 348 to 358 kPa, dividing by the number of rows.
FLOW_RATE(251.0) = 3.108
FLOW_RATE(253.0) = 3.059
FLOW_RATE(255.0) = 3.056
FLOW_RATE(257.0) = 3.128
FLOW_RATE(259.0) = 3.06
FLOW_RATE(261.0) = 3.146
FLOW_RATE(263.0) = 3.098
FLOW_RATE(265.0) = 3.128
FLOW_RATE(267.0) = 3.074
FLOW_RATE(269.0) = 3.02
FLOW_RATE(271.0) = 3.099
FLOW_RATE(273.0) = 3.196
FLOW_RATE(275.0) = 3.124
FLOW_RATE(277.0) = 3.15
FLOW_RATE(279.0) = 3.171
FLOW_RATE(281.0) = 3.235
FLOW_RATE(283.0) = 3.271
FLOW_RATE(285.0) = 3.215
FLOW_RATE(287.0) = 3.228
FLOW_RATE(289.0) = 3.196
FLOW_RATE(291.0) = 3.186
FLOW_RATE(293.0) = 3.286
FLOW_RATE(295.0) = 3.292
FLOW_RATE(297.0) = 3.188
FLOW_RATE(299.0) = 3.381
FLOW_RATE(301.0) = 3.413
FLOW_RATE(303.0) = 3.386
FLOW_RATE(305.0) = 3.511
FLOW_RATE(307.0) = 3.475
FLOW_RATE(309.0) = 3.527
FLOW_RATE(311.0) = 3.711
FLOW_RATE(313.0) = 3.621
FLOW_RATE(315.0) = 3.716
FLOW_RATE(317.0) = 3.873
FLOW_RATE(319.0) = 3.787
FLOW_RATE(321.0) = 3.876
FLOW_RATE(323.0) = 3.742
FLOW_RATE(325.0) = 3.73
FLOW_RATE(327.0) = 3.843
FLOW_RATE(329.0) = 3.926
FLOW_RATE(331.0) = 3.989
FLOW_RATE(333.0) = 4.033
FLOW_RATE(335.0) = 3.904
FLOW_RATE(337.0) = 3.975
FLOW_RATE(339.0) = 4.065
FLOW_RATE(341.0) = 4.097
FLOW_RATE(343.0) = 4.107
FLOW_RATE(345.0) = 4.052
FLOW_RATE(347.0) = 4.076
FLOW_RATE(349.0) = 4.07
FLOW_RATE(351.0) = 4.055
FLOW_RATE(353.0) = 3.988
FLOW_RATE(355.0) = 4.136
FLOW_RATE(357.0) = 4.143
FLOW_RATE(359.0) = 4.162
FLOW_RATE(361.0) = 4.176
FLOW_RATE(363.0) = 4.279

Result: 0.057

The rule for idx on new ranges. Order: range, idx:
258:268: 0.032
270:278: 0.036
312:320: 0.093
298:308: 0.051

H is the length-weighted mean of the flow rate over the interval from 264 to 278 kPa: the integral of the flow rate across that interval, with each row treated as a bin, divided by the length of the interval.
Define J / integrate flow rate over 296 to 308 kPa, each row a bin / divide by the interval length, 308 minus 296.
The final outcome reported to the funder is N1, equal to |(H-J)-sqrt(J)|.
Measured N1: 2.12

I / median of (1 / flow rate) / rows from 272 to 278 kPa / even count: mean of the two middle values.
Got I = 0.317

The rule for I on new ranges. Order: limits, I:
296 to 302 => 0.296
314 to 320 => 0.264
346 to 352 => 0.246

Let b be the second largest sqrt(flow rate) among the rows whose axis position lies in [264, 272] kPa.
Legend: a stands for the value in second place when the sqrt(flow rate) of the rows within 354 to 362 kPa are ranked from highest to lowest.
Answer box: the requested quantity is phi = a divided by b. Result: 1.16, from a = 2.04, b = 1.76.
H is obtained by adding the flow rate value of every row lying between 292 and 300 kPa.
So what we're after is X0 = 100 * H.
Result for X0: 1315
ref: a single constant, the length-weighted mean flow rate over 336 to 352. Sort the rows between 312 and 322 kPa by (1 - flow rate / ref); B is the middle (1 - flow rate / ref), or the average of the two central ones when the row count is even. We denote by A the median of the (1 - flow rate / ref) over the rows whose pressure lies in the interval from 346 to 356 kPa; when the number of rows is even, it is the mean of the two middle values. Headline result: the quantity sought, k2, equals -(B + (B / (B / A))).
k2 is -0.07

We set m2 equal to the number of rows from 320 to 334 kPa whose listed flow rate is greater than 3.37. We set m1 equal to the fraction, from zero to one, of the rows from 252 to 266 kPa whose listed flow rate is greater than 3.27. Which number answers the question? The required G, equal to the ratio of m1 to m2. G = 0.000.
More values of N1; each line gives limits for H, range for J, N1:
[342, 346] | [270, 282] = 0.86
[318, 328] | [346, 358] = 2.30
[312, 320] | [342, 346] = 2.35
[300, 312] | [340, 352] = 2.59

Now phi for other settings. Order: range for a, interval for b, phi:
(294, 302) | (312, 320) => 0.94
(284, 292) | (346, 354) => 0.89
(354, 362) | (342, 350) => 1.01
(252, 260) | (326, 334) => 0.88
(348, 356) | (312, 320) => 1.04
